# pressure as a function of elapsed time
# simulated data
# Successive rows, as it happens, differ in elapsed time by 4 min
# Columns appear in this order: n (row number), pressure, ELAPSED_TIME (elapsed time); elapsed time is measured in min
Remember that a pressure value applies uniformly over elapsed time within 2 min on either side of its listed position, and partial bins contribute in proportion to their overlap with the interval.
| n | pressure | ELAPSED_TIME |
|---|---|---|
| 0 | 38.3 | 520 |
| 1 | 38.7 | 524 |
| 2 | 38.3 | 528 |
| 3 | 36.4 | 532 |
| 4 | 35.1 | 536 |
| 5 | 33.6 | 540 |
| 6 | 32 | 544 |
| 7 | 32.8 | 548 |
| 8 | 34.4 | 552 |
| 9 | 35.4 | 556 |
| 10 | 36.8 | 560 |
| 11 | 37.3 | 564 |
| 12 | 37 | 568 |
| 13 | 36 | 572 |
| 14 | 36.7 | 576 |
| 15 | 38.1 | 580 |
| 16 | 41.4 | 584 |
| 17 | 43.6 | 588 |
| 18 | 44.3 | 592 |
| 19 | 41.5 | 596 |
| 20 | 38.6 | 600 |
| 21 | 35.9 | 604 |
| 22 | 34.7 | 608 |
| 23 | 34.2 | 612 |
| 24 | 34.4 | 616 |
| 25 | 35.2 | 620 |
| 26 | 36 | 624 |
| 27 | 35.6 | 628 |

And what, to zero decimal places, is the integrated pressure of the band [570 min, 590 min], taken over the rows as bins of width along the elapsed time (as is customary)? 783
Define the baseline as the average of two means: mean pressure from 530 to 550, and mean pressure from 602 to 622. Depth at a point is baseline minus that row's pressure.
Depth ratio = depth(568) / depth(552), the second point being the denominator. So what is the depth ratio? -86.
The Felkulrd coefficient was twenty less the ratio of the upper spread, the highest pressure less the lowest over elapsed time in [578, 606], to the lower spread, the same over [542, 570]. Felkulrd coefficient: 18.4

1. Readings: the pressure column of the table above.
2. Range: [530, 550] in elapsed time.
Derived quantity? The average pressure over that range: 34.0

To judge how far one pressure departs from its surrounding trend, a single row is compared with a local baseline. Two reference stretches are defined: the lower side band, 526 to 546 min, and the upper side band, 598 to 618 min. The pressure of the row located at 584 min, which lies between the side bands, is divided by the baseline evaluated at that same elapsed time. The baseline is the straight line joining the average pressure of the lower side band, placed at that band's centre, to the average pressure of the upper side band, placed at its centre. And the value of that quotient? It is 1.17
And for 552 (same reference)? 0.98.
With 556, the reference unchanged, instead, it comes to 1.01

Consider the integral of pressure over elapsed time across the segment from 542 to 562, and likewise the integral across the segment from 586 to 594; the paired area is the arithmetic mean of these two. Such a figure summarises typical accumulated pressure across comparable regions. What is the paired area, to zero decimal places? 519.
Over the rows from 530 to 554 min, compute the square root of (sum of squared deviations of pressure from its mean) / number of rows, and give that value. 1.46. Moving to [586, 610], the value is 3.66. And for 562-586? 1.75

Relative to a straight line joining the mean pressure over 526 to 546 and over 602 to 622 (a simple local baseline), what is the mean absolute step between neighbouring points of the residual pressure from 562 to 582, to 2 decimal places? 0.85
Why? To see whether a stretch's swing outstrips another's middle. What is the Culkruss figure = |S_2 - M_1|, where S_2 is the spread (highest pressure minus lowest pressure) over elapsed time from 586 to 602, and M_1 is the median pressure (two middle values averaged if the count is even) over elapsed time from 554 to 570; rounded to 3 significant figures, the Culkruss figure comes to 31.2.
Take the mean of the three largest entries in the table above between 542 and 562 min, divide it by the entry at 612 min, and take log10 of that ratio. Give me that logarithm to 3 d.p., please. 0.017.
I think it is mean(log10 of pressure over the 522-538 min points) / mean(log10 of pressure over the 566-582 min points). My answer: 1.00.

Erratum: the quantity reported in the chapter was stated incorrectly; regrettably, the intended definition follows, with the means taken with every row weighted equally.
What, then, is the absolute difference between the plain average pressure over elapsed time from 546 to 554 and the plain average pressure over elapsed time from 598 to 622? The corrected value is 2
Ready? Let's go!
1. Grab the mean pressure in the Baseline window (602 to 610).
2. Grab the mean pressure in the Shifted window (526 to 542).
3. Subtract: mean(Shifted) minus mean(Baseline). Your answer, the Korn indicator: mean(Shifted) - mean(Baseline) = 1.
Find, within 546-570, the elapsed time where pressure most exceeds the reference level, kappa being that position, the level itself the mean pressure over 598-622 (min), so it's 564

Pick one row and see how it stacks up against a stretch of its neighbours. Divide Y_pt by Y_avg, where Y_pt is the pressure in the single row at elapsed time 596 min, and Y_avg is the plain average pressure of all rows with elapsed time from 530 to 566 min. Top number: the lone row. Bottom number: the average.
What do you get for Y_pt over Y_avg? 1.19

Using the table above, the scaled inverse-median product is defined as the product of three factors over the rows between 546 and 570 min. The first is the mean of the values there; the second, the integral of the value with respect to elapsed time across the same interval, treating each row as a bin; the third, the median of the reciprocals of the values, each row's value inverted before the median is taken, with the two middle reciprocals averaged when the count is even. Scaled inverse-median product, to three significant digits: 844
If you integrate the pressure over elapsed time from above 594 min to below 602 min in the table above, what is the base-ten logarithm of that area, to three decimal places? 2.506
